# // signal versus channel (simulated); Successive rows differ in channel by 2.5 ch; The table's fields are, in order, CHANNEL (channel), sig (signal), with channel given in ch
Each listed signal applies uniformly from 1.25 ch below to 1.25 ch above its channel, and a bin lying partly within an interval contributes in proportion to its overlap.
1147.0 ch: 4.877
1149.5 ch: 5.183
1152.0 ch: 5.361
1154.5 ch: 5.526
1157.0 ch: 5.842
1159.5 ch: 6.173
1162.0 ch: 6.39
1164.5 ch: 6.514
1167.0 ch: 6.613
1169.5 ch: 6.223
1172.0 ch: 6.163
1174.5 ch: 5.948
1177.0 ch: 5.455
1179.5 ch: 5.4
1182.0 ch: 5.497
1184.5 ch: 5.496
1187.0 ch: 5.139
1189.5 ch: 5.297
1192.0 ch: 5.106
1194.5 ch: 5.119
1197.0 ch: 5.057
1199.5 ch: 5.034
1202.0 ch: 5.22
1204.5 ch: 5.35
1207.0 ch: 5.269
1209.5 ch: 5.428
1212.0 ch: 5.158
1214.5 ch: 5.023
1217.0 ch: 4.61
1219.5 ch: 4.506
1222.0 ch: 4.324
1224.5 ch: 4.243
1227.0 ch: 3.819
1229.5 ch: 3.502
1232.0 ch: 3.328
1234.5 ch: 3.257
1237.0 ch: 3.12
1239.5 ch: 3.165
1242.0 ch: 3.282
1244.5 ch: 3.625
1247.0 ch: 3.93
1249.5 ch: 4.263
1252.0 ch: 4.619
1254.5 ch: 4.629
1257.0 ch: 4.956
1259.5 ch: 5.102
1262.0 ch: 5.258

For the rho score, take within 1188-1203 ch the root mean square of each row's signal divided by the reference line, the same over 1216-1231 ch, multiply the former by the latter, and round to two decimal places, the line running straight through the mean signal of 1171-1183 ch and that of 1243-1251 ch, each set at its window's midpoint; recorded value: 0.91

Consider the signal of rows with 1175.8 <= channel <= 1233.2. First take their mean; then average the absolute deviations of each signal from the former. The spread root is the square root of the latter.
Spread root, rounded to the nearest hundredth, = 0.71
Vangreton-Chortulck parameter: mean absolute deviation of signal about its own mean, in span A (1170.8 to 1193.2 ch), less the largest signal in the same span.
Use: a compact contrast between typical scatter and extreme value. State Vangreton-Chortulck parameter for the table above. -5.92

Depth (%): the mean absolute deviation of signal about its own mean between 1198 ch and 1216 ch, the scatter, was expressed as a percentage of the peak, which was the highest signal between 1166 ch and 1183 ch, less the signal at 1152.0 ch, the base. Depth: 10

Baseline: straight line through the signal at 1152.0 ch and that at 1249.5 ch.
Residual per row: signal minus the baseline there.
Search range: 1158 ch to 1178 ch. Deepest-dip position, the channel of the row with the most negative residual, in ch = 1177.0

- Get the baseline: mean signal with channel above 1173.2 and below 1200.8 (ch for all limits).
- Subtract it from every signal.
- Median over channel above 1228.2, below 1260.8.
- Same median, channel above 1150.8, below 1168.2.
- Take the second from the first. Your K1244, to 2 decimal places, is -2.55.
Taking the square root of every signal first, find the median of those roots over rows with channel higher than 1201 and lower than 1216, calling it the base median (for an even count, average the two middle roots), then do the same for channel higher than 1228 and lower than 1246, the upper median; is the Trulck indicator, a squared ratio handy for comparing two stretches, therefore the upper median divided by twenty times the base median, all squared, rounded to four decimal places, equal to 0.0016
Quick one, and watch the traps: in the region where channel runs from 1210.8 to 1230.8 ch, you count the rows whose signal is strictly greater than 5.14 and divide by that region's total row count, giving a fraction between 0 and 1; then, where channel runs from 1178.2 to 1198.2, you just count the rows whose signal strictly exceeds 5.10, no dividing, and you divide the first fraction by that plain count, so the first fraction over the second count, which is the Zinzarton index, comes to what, 0.018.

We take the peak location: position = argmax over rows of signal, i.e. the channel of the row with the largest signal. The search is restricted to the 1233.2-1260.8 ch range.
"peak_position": 1259.5 ch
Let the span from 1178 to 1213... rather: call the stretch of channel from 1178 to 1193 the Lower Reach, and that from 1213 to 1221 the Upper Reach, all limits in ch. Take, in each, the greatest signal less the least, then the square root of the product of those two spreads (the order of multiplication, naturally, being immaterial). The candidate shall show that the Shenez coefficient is 0.45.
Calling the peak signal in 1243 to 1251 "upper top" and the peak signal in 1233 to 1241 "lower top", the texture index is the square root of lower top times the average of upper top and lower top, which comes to 3.5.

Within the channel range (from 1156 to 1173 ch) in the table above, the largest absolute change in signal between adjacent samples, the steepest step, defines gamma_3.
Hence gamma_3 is 0.39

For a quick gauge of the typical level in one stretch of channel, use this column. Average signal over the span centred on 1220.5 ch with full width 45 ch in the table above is 4.3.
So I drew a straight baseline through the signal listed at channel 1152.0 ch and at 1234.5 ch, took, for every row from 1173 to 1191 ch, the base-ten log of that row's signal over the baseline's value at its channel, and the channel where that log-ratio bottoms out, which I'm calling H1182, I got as 1187.0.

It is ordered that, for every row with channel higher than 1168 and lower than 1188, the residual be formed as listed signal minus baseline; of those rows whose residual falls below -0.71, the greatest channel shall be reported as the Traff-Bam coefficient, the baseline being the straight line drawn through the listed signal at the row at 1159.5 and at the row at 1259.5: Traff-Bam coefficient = 1187.0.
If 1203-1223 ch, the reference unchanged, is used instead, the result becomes 1222.0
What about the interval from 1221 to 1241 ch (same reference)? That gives 1239.5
